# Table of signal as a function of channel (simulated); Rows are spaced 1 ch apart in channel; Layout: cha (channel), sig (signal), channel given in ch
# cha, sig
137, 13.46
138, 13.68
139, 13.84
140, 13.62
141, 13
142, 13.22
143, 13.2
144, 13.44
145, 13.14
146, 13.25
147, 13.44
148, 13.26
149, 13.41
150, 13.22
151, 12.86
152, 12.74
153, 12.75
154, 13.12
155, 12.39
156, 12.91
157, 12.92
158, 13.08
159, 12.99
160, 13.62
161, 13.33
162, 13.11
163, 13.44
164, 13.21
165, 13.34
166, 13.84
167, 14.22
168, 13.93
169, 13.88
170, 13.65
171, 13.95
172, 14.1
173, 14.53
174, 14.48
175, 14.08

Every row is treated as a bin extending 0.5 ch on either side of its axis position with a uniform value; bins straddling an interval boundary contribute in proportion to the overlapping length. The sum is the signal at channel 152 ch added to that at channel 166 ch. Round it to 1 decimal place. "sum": 26.6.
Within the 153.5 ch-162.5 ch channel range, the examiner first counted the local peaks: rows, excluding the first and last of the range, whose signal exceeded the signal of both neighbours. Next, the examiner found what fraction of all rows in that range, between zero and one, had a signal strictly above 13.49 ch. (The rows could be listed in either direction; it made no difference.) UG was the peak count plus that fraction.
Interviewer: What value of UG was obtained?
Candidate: 2.11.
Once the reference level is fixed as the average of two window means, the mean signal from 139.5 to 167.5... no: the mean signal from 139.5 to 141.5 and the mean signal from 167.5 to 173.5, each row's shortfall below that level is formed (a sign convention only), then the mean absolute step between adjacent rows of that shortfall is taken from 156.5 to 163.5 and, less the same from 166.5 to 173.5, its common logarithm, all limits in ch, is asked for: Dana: -1.3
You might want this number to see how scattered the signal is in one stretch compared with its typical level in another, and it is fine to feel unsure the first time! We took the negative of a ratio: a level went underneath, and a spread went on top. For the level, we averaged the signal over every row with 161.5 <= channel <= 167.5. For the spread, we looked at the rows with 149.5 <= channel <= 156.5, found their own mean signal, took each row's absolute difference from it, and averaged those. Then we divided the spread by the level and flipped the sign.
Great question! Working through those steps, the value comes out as -0.015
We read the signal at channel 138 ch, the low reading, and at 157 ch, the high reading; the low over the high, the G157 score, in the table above 1.06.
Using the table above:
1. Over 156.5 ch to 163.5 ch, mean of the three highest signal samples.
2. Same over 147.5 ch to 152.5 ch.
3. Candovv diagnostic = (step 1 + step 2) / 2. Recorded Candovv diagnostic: 13.4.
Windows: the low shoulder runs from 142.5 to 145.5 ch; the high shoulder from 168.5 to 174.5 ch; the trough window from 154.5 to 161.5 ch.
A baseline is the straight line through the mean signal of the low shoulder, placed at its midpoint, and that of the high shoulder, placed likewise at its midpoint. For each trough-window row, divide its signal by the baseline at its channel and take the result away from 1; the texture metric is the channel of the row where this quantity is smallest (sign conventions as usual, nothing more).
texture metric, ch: 160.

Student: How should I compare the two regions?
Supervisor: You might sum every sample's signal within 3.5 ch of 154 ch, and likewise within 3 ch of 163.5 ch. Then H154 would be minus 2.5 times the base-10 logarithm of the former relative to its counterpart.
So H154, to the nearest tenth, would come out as -0.1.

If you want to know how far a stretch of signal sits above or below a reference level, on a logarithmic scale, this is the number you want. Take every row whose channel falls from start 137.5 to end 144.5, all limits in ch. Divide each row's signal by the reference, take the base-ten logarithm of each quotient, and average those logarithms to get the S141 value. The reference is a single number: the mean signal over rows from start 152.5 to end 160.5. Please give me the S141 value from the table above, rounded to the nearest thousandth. 0.015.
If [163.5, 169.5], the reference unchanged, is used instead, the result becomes 0.025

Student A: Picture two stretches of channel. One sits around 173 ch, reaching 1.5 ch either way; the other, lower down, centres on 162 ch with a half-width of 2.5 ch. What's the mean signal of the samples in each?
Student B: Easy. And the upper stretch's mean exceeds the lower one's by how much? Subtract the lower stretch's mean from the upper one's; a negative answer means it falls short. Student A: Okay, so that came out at 1.0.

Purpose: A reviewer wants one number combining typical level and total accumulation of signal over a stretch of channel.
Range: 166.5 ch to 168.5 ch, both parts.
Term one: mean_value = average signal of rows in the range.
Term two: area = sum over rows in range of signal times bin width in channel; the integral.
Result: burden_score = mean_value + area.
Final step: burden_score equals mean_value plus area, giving 42.2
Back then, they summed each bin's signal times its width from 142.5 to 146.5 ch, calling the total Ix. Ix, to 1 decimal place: 53.0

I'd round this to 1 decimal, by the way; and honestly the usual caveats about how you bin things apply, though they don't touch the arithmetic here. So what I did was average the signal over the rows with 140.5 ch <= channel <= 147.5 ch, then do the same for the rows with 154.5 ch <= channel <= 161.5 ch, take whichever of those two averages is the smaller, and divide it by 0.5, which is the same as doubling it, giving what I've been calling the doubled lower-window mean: 26.1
